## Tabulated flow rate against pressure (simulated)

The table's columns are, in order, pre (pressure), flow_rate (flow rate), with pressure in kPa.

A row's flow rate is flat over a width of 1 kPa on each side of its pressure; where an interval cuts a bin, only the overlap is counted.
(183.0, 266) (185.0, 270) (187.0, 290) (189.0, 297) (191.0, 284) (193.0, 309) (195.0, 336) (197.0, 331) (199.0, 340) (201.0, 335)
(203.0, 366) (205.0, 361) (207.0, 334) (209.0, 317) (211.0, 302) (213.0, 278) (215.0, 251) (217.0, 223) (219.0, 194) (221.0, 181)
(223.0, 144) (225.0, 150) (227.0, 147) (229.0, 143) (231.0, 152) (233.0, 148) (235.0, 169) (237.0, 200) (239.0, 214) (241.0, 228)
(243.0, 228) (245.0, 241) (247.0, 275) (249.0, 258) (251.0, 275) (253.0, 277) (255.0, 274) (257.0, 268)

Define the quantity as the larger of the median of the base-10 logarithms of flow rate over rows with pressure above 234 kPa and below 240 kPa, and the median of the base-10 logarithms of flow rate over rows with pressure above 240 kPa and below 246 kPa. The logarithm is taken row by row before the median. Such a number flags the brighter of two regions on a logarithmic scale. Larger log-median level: 2.36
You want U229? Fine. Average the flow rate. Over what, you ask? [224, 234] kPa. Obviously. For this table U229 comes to 148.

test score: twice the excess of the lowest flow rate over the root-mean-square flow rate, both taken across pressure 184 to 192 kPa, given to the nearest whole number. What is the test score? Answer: -31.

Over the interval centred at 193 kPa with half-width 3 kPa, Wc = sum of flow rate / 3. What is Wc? 310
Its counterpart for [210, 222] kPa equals 476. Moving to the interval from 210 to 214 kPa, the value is 193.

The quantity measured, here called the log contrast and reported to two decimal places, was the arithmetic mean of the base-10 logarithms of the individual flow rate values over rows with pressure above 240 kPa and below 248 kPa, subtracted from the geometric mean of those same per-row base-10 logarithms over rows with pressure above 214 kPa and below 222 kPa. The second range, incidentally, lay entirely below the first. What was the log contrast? -0.06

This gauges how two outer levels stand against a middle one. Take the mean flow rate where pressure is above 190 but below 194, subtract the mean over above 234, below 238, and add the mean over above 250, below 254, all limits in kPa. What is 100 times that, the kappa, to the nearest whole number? 38800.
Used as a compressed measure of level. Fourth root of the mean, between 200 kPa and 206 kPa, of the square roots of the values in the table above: 2.08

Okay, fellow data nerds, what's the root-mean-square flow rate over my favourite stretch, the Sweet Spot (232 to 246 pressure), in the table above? 206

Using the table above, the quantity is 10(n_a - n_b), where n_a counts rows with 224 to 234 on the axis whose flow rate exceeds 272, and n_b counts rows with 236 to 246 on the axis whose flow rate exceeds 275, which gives 0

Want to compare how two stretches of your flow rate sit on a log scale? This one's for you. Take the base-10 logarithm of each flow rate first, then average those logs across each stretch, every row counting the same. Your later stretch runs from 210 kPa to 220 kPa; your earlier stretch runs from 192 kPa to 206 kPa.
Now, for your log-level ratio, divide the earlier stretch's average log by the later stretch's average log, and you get 1.06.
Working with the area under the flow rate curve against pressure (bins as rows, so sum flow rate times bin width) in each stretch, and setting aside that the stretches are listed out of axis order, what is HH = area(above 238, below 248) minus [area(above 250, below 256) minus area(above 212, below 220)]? 2612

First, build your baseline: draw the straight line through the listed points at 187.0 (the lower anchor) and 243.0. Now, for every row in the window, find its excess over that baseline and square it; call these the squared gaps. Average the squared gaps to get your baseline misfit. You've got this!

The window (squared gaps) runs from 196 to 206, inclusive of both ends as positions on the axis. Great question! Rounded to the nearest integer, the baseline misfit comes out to 5485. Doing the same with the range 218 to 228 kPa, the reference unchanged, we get 7872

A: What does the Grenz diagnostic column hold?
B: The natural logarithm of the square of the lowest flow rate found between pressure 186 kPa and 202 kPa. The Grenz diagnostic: 11.3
